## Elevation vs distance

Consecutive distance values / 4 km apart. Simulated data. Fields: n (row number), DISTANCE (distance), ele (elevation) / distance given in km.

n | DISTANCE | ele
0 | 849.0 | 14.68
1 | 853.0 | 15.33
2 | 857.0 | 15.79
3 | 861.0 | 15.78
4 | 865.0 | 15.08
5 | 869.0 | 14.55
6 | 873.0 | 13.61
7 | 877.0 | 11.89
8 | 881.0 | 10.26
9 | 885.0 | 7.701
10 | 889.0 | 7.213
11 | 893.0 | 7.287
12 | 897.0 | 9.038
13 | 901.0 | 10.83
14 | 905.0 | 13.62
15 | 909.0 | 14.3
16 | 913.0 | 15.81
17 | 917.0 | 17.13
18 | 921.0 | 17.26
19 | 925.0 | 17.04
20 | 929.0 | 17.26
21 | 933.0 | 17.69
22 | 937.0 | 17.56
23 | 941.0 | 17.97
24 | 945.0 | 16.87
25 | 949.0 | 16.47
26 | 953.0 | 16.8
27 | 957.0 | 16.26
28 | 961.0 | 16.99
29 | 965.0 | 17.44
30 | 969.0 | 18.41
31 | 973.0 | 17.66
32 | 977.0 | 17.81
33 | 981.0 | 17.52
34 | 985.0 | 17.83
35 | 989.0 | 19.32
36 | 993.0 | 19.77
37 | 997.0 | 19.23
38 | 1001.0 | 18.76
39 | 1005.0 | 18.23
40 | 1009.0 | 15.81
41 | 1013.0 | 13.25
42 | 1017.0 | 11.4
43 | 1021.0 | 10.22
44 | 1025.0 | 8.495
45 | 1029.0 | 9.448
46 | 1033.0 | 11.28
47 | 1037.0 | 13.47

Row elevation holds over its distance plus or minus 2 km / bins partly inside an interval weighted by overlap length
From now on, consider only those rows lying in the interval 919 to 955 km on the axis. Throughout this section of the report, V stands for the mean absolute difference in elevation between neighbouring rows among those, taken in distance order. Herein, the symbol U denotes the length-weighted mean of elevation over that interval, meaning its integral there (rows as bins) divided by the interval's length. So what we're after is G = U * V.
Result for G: 7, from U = 17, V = 0.4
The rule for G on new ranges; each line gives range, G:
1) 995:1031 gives 20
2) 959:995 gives 11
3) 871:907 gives 16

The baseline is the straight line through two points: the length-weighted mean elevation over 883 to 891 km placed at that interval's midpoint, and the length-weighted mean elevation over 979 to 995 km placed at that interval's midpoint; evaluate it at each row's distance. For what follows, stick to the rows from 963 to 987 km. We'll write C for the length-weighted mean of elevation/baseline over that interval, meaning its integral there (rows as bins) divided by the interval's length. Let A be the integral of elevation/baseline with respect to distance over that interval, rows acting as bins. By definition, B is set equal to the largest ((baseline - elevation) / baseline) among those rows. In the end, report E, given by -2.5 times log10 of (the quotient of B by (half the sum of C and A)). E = 6.6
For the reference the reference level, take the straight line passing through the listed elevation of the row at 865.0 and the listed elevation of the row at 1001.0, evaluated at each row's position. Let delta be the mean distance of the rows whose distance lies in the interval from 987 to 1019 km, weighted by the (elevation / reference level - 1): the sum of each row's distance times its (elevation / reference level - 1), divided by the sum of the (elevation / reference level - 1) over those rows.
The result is 1017.8 km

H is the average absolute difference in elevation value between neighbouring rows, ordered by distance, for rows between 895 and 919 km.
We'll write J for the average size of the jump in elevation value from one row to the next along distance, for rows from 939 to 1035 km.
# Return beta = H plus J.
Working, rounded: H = 1.6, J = 1.0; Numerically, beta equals 2.58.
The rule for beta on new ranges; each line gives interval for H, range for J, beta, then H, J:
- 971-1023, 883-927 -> 2.10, 1.0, 1.1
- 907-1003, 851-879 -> 1.31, 0.6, 0.7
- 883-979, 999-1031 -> 2.36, 0.8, 1.6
